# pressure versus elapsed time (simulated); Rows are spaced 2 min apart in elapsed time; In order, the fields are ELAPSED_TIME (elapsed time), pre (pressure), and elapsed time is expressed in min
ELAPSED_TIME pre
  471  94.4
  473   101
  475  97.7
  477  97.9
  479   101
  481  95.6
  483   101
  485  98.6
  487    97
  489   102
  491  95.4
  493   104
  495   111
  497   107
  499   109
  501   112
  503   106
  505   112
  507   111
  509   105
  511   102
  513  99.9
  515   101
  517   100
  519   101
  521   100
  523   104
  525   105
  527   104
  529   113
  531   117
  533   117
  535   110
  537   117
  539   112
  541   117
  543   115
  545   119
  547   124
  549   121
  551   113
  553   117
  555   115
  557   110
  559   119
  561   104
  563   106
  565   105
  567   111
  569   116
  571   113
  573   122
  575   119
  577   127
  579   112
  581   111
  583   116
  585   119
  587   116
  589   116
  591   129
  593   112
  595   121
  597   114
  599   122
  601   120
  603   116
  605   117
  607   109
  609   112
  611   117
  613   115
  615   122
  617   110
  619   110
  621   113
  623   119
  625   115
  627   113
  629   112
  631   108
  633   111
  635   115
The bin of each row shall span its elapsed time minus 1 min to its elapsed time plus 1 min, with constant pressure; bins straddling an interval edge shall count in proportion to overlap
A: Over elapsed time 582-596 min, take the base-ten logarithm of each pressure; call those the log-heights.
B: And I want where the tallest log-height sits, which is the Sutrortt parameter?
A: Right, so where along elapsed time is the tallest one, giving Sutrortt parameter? 591 min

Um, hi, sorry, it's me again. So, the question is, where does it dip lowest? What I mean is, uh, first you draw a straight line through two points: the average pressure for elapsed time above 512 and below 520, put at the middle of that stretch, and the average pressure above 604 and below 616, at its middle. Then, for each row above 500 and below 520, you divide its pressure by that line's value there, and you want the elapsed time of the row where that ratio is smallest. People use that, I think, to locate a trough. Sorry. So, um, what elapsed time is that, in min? 517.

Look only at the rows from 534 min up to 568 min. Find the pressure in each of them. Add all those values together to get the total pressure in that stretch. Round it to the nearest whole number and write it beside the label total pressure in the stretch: 1935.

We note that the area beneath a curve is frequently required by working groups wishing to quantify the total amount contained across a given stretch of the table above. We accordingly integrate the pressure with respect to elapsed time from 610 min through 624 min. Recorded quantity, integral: 1612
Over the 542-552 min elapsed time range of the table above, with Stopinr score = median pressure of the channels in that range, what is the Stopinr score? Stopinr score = 119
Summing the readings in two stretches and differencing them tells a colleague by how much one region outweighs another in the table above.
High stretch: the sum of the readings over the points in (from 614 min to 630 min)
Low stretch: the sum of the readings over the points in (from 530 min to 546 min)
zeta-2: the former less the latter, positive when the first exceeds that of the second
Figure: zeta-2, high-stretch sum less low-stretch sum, -10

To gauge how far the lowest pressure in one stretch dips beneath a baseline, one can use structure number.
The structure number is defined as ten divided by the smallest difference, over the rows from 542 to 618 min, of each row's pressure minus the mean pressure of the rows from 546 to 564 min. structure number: -1.0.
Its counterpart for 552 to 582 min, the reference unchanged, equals -1.0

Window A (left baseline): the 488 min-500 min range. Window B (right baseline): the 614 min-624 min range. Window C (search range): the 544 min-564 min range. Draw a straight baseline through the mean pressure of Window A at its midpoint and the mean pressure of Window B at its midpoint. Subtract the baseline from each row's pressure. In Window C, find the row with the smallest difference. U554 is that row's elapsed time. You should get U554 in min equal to 561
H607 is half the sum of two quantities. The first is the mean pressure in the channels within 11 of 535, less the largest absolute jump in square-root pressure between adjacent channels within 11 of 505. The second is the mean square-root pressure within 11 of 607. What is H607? 61.9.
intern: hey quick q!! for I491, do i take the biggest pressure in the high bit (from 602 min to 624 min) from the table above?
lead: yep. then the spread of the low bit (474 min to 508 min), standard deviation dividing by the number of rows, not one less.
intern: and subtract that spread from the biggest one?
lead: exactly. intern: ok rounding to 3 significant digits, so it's 116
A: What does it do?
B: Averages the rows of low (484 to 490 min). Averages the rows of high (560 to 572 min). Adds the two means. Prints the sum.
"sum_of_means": 208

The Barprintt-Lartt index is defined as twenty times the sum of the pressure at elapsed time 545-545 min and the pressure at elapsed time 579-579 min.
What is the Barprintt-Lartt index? 4620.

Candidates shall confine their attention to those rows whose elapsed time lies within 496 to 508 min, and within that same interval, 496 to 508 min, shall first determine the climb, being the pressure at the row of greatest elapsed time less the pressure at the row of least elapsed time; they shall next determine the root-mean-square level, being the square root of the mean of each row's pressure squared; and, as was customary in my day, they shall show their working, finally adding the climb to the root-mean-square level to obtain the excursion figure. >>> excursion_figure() 114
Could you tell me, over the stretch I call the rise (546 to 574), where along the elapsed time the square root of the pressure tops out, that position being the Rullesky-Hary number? 547 min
